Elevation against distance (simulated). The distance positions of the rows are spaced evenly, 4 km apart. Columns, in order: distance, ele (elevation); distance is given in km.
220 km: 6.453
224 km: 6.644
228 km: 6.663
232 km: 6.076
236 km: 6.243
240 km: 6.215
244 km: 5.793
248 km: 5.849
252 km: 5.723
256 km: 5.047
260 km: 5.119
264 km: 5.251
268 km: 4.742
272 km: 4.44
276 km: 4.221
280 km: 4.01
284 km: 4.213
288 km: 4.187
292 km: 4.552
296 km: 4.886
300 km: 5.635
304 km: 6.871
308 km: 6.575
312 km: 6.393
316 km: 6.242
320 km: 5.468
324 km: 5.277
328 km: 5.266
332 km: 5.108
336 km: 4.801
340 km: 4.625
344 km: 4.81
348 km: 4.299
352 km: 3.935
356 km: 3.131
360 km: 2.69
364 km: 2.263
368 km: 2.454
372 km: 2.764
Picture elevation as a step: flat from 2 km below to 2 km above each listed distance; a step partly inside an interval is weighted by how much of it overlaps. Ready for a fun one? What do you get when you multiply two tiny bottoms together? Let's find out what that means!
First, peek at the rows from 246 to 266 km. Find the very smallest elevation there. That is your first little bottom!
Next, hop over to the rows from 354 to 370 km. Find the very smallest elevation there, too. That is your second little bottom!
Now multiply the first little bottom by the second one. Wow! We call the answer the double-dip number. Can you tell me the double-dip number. 11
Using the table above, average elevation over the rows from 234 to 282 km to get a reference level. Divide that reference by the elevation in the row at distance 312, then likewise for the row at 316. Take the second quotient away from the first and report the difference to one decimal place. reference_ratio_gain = 0.0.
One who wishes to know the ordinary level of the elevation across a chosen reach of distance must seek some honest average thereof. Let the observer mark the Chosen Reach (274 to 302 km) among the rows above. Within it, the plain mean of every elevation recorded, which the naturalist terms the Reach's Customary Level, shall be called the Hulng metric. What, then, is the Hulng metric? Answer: 4.5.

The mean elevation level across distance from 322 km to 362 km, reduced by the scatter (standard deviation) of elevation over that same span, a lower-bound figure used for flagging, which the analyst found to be 3.5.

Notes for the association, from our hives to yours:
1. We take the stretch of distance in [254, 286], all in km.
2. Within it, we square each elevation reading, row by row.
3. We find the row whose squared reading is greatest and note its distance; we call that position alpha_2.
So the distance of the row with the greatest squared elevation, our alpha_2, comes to 264 km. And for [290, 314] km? 304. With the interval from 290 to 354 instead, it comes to 304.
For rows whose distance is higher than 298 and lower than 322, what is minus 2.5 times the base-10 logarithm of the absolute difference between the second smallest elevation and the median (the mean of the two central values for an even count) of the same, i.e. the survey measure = 0.41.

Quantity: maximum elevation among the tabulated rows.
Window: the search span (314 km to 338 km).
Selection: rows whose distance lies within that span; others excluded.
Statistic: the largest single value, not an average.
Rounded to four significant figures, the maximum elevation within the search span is 6.242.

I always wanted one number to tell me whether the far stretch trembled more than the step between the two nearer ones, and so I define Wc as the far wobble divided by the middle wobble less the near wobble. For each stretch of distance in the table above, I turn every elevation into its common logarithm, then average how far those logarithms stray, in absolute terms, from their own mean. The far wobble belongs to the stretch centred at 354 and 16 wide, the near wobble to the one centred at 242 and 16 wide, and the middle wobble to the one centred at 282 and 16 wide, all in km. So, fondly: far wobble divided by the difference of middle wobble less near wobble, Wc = -11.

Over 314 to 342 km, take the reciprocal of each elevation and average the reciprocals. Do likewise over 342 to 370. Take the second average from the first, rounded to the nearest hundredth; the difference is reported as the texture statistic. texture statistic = -0.13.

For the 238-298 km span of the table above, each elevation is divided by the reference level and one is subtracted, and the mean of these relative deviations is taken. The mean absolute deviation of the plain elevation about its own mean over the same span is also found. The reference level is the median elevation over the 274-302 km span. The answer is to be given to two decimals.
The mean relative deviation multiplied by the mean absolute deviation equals 0.10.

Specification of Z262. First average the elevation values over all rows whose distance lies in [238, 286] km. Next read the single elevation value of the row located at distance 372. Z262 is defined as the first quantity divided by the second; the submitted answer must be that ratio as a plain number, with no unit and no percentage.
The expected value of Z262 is 1.8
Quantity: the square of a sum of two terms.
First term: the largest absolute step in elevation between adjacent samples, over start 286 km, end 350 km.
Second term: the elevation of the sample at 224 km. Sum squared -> 62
